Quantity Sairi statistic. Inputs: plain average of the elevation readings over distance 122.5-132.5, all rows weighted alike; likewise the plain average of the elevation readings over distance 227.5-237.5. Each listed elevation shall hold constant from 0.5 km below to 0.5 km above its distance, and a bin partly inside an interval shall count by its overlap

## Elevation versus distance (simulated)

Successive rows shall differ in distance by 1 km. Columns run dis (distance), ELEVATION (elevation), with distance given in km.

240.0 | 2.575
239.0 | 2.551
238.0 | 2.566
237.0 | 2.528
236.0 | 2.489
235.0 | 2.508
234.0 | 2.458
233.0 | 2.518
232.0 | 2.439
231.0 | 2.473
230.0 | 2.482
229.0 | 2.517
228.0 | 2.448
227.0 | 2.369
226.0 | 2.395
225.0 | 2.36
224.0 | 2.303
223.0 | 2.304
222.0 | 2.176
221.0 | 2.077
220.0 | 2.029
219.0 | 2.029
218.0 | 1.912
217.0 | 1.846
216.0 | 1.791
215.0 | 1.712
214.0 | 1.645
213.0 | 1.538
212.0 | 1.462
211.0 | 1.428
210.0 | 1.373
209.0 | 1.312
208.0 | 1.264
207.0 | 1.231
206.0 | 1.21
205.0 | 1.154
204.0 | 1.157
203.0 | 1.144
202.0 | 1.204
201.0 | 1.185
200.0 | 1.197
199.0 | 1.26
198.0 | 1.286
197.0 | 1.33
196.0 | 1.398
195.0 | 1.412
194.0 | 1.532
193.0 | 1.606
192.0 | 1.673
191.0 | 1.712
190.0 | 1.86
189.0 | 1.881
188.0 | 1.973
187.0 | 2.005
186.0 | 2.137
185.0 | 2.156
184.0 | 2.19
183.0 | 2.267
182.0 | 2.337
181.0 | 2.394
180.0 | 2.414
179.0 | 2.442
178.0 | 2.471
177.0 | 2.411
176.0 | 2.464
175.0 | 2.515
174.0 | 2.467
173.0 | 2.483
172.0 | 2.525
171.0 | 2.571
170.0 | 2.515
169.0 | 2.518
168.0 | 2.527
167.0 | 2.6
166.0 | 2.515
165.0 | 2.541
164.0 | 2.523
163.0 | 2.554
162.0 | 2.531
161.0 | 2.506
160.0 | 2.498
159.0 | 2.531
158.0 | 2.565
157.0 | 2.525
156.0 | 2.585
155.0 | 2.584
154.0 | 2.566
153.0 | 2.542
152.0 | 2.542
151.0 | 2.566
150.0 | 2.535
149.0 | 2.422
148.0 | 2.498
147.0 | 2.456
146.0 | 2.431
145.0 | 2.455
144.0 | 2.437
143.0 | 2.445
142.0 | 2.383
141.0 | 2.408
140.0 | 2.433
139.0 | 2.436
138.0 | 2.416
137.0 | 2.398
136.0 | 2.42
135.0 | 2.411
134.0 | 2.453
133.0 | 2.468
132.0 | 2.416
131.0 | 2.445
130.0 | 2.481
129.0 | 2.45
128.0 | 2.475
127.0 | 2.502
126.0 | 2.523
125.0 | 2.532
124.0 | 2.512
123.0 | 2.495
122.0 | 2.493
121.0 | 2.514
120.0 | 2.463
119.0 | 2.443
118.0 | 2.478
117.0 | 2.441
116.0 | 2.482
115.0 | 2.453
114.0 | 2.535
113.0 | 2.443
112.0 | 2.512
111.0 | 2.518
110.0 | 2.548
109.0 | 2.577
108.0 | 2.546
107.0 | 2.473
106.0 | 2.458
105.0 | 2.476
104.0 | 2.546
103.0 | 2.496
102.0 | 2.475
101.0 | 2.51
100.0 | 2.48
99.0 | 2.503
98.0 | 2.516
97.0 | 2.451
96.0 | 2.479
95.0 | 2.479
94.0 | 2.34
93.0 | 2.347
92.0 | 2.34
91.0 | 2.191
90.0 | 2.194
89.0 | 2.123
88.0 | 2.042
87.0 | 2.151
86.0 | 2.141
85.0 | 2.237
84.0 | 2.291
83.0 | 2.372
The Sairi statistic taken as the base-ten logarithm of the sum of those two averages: 0.696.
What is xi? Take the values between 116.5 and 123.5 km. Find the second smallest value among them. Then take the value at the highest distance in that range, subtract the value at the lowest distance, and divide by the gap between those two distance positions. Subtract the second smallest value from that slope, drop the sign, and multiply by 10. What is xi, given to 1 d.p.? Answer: 24.3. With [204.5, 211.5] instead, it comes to 11.6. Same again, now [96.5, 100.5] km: 24.7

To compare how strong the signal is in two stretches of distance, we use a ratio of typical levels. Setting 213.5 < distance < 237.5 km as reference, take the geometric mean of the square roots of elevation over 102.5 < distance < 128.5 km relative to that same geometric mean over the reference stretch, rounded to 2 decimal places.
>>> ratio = 1.06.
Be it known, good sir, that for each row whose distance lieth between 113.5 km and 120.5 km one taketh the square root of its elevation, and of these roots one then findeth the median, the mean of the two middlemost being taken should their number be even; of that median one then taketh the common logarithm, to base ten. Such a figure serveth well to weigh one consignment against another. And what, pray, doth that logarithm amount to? 0.196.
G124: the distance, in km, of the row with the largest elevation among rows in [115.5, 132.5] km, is 125.0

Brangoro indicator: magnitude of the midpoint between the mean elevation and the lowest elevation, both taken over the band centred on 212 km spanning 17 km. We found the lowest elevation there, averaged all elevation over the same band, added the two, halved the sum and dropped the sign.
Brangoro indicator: 1.34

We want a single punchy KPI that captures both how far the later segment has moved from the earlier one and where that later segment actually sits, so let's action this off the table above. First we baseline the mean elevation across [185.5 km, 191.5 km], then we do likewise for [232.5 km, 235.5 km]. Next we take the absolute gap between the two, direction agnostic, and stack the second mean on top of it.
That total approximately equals 3.06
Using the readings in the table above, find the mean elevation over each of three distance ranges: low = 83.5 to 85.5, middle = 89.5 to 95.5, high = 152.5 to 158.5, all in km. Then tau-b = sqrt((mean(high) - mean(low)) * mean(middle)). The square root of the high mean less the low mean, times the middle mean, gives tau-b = 0.83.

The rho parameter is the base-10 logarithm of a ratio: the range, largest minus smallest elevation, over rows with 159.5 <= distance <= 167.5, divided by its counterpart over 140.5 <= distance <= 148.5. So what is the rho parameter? -0.1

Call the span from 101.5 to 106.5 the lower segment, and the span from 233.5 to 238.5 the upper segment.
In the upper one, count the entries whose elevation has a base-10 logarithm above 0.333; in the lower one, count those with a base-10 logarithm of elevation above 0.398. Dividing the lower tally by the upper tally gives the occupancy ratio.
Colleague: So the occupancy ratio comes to 0.20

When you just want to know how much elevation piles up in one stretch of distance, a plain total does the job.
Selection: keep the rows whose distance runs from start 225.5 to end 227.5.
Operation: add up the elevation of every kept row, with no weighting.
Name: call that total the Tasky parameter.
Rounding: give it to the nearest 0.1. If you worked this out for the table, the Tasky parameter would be 4.8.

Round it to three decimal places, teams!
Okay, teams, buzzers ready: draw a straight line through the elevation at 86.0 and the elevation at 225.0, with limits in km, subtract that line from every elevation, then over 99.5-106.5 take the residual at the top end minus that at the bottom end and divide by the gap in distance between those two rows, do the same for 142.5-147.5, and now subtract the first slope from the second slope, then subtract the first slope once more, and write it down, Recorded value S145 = 0.012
